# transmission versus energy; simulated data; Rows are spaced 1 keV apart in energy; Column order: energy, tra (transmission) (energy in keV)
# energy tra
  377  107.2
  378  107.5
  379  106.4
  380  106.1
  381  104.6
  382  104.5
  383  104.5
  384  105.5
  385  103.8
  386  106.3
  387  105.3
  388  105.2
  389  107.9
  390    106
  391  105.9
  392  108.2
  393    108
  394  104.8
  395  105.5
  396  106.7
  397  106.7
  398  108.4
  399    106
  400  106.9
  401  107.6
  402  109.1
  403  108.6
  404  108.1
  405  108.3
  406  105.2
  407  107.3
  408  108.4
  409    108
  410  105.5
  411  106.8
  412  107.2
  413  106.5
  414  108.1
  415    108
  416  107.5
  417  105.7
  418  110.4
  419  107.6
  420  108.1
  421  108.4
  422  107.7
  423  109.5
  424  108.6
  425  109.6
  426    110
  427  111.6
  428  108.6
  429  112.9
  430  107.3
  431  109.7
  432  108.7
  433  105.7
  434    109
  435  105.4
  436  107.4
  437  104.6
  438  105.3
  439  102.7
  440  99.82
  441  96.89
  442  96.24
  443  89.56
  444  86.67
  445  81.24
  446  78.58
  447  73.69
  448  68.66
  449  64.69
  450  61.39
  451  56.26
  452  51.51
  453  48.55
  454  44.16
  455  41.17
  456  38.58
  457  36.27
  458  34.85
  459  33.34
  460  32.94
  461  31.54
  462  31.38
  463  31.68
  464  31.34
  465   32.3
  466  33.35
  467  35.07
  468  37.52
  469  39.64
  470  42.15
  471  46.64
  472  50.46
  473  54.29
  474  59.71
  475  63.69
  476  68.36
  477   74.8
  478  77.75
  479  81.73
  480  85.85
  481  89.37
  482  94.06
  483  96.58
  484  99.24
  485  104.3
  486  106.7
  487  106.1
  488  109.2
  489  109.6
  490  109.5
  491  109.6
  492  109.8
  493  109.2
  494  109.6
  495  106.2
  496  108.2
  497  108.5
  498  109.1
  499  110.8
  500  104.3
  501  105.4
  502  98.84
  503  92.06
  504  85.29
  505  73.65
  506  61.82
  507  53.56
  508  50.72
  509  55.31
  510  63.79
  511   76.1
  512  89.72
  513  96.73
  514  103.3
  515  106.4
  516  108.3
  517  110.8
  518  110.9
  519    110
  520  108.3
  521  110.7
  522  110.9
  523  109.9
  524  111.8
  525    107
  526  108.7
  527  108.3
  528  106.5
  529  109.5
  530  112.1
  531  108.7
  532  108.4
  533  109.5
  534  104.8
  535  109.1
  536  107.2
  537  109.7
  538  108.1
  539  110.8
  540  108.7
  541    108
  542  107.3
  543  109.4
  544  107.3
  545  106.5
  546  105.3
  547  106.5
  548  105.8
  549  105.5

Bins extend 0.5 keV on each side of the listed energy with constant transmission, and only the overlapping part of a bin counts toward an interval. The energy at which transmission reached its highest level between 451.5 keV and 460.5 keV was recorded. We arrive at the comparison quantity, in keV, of 452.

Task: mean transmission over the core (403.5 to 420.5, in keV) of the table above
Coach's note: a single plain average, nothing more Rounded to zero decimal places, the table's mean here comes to 107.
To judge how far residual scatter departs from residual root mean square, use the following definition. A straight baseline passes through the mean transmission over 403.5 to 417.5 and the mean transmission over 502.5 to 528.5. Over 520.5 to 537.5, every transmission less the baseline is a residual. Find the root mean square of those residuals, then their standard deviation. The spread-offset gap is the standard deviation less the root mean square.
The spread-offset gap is -16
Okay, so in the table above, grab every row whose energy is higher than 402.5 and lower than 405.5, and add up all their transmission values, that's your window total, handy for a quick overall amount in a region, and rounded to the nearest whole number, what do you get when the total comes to 325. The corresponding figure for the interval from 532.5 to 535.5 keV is 323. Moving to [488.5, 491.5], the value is 329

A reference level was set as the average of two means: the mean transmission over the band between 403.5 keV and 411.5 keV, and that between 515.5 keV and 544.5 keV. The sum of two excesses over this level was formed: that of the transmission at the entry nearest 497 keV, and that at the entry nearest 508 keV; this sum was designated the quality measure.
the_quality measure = -57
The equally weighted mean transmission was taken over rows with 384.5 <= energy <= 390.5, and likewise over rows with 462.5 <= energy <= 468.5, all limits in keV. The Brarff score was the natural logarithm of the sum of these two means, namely 4.94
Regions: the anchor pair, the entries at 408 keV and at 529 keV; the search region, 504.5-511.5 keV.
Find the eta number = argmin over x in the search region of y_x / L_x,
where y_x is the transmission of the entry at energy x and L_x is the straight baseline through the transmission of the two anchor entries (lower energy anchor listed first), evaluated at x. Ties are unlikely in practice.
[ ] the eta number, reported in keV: 508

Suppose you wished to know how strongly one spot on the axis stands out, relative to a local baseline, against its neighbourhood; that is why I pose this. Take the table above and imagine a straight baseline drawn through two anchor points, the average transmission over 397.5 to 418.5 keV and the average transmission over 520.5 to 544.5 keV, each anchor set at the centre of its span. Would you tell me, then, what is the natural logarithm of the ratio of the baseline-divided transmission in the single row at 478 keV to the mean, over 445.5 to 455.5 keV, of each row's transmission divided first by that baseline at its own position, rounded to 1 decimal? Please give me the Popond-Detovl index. 0.3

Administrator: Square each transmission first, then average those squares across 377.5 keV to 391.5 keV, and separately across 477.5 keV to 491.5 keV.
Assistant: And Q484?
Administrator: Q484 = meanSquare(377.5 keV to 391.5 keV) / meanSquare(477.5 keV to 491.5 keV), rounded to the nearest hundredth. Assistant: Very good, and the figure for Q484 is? 1.14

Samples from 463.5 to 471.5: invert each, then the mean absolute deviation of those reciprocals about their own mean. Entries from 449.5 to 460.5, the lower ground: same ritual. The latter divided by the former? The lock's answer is 1.4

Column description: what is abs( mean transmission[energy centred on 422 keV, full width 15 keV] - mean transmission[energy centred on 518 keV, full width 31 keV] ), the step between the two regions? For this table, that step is 13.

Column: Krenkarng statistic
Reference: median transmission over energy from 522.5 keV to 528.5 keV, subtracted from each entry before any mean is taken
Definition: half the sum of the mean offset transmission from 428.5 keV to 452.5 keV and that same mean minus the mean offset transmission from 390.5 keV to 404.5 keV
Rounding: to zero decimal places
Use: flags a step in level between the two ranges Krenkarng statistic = -17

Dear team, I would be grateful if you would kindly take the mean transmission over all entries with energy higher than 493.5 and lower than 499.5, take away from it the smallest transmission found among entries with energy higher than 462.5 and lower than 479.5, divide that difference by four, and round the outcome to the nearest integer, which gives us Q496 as 19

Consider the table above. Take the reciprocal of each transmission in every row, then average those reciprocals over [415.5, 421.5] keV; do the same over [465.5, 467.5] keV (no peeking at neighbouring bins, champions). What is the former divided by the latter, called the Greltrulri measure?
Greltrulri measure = 0.32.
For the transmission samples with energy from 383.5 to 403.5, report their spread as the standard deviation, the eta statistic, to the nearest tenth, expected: 1.4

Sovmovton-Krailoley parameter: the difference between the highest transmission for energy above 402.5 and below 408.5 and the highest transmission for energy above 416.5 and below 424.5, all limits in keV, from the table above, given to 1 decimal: -1.8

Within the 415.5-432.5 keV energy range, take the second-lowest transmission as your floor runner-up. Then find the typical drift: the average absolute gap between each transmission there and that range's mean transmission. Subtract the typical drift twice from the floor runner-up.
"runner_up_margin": 105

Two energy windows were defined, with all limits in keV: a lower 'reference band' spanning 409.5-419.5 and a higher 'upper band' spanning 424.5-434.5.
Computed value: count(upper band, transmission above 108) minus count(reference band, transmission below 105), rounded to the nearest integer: 8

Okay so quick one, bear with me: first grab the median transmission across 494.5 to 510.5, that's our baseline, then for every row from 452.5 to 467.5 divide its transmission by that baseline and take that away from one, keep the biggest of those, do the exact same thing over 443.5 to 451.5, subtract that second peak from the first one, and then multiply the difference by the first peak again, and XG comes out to 0.18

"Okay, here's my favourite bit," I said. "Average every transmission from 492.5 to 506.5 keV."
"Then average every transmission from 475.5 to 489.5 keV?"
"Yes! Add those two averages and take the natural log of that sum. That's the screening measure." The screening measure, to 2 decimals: 5.26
